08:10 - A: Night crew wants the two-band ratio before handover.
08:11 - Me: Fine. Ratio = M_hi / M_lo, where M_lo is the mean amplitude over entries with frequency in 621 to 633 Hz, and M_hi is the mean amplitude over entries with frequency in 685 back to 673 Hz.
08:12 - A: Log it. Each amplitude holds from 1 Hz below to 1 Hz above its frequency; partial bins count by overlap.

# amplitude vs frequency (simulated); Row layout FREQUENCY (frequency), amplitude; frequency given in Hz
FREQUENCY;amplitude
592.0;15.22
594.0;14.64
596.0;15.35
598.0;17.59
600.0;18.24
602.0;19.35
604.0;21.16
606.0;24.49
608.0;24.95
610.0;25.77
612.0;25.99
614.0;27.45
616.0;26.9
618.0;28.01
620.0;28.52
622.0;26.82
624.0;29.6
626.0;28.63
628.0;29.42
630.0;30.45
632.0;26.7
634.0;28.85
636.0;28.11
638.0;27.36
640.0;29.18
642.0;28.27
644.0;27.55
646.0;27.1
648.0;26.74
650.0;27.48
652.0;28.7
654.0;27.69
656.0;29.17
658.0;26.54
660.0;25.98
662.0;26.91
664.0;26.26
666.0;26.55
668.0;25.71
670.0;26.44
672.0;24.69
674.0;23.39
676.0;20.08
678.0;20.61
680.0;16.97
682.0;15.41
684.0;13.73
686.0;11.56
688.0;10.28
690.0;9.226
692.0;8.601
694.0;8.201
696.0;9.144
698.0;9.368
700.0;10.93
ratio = 0.64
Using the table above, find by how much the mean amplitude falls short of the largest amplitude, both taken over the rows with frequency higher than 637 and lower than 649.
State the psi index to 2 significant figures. 1.5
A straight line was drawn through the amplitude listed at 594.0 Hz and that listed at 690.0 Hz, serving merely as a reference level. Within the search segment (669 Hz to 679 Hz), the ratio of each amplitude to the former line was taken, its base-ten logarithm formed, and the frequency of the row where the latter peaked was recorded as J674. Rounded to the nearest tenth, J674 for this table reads 670.0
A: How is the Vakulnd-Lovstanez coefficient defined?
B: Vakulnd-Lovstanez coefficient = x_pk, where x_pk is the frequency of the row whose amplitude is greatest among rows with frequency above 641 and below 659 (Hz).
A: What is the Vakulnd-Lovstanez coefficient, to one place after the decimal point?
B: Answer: 656.0 Hz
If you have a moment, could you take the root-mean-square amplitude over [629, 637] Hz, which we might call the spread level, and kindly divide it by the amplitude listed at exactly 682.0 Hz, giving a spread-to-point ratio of 1.9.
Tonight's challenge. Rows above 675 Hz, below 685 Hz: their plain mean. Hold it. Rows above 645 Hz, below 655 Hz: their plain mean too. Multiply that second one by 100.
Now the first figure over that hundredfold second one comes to 0.0063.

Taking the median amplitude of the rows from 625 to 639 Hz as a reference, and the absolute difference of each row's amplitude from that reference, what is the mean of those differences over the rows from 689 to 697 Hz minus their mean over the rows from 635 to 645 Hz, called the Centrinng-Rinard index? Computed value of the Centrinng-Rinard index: 19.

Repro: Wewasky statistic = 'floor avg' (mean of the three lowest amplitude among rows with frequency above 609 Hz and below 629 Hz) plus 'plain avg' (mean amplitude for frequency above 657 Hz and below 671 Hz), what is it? 53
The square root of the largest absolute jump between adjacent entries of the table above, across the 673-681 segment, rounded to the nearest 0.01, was 1.91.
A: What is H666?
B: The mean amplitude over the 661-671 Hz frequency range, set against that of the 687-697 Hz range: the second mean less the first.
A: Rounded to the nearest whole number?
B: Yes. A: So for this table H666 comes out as -17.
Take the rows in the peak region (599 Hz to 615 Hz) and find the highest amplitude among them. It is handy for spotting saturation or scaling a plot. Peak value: 27.45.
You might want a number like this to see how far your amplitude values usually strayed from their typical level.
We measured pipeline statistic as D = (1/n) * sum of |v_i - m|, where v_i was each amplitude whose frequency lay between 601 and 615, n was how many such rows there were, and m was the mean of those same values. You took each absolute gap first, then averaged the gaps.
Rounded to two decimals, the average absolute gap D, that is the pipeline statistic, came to 2.23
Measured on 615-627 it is 0.84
